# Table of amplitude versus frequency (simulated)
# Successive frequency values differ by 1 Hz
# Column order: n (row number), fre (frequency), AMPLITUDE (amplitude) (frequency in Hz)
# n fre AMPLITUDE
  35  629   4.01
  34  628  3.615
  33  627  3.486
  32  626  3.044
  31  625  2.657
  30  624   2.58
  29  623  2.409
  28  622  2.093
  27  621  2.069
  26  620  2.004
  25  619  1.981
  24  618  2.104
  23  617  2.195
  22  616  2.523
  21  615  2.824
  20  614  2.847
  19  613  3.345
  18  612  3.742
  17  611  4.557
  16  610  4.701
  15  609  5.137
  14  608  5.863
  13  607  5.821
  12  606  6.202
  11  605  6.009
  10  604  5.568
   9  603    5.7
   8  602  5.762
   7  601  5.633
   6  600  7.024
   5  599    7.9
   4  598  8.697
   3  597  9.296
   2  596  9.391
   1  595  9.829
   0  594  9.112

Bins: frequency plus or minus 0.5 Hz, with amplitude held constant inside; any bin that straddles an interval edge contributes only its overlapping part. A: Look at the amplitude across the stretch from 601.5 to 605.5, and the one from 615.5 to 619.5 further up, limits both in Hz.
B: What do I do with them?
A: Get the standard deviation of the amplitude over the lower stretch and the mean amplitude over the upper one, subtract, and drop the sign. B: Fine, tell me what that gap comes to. 2.0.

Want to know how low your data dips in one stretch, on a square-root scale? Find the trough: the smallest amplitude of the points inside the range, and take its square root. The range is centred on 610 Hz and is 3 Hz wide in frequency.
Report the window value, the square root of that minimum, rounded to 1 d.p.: 2.1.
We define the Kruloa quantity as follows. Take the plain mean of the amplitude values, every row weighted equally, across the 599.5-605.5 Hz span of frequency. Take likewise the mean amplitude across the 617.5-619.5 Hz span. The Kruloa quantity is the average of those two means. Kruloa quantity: 4.0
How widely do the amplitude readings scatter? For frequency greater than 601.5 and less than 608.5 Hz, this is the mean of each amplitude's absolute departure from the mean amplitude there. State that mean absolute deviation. 0.15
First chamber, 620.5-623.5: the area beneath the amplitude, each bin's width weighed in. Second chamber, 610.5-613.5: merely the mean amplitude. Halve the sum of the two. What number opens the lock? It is 5.2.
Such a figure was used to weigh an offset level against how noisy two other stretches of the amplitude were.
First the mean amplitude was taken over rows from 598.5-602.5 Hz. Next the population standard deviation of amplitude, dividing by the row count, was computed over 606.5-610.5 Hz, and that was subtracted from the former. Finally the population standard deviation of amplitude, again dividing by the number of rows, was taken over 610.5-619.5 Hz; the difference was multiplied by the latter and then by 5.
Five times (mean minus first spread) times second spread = 24.4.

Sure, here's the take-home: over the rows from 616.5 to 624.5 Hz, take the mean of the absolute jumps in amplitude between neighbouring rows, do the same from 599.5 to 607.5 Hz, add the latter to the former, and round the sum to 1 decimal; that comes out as 0.5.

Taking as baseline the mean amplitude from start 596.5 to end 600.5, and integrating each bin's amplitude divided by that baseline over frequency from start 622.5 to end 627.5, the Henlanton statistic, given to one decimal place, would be 1.7 Hz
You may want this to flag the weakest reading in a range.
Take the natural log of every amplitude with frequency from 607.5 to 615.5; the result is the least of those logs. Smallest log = 1.0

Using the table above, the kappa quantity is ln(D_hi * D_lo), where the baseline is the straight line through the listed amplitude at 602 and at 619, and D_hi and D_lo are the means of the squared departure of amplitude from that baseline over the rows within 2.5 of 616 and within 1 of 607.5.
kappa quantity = -3.0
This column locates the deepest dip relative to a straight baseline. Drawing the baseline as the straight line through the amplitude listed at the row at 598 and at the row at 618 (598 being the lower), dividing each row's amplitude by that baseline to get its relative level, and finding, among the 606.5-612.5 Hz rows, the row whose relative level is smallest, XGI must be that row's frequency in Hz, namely 612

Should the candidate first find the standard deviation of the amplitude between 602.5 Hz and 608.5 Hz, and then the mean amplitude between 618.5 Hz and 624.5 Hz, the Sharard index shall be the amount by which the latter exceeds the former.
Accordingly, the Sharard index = 2.0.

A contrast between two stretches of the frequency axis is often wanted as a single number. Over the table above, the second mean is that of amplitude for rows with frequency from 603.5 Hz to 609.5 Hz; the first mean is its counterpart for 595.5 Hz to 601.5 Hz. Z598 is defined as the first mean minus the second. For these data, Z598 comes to 2.2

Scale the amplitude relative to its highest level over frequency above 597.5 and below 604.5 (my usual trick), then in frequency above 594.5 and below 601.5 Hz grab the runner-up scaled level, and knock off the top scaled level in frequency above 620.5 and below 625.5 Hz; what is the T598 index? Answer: 0.8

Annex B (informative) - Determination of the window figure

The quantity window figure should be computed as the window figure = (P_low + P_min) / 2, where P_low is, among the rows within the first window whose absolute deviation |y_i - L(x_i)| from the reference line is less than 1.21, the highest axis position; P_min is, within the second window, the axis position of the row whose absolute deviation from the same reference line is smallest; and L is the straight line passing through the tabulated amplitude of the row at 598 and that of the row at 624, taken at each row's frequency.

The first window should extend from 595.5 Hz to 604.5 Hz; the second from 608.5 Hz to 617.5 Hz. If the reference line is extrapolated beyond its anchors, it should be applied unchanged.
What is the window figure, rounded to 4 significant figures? 604.5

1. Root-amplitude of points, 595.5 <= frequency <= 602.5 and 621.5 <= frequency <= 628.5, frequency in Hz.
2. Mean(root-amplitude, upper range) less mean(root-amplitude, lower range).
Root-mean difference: -1.1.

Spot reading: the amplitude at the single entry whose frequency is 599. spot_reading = 7.9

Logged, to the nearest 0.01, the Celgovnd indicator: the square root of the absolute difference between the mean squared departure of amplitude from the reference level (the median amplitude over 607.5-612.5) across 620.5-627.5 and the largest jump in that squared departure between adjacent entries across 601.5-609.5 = 1.84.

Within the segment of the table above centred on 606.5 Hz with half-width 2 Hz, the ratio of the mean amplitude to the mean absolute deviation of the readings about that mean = 45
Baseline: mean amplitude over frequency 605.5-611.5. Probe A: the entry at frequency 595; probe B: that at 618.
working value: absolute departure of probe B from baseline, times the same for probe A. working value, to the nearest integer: 15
